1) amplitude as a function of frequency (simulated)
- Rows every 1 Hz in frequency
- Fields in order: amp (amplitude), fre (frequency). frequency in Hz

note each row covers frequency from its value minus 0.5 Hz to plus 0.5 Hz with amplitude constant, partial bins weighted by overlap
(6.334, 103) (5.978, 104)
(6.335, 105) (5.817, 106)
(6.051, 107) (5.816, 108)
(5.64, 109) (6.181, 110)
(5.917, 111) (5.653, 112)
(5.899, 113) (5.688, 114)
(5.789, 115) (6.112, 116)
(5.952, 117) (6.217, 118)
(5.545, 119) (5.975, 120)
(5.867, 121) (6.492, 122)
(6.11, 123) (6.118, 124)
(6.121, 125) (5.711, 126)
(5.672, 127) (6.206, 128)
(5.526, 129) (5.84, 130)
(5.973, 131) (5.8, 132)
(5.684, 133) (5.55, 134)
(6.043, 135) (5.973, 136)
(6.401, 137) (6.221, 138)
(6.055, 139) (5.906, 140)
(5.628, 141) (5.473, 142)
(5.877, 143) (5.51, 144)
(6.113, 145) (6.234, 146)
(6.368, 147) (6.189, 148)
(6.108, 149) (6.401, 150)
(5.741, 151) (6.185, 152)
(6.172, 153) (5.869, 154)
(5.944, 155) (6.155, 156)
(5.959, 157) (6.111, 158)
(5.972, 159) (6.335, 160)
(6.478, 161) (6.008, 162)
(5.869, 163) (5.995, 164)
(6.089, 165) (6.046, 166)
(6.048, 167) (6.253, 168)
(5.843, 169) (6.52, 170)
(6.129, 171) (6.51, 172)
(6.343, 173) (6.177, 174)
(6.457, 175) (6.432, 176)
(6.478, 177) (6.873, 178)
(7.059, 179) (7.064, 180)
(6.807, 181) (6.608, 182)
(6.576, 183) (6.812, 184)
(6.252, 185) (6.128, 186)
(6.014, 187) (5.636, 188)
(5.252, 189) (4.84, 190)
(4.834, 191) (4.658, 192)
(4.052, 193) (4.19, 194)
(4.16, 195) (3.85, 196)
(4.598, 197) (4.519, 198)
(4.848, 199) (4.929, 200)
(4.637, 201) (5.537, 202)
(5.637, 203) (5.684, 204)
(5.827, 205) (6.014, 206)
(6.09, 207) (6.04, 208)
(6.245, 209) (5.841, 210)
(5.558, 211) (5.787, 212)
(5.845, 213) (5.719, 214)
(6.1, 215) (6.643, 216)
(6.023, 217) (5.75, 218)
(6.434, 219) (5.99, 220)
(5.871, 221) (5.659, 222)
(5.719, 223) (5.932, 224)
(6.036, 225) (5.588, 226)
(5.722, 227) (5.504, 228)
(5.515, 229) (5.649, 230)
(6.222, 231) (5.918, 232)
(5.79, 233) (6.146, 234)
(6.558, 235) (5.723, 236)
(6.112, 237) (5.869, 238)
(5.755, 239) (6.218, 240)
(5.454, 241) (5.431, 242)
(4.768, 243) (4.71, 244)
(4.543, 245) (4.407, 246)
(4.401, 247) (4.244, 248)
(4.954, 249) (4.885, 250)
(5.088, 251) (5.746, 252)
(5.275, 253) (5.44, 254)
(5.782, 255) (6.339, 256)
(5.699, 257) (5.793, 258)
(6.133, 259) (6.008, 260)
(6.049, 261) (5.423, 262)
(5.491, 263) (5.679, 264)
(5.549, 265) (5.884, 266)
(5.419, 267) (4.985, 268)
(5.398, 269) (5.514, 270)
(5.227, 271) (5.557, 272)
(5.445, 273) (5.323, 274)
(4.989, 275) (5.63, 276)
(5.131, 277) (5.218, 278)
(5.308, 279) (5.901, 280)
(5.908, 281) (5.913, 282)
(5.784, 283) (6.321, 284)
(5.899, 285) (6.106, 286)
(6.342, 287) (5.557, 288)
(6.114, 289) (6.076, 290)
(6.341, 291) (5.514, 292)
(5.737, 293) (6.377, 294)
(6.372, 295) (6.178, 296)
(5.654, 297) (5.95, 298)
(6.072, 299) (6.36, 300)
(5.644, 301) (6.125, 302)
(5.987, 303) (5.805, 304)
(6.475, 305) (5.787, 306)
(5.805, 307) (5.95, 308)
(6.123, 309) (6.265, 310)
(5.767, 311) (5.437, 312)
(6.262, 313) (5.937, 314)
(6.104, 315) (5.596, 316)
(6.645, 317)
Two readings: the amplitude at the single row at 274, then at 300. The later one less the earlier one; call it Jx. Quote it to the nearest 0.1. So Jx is 1.0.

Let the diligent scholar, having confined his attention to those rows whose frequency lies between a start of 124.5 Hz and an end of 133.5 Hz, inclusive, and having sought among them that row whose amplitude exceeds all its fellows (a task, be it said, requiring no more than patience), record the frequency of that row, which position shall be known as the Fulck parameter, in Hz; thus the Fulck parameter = 128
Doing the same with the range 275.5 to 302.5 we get 294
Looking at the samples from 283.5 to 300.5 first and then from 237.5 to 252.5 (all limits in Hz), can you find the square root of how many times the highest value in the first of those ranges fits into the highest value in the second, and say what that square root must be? 0.99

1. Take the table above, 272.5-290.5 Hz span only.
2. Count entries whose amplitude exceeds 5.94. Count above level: 5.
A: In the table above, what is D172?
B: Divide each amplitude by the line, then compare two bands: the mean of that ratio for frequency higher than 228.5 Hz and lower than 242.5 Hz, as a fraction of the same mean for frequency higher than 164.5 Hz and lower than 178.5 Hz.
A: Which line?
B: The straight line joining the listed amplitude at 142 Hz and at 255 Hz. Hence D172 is 0.91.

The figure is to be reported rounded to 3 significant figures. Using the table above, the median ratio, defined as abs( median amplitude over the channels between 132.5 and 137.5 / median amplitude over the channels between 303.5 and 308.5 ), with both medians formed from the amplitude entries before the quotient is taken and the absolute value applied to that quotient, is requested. 1.03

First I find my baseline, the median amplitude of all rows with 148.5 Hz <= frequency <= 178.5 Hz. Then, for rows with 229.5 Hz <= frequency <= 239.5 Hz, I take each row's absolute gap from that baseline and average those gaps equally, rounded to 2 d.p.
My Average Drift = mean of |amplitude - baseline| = 0.27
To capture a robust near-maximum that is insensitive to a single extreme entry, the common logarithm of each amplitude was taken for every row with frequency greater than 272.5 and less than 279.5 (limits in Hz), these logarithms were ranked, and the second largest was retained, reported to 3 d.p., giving 0.736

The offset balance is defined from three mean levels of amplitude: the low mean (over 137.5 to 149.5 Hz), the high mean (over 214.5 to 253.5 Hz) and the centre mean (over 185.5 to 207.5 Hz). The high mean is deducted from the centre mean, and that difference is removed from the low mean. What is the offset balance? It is 6.5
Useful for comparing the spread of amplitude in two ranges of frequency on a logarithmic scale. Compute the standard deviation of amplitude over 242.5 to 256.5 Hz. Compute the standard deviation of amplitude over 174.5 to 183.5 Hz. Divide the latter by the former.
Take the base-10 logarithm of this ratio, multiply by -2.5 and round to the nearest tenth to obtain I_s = 1.0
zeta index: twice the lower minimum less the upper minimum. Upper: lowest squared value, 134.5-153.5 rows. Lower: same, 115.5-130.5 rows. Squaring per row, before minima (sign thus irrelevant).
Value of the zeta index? 31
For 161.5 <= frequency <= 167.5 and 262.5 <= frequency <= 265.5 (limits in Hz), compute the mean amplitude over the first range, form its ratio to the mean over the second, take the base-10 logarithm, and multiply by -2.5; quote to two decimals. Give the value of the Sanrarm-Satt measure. -0.08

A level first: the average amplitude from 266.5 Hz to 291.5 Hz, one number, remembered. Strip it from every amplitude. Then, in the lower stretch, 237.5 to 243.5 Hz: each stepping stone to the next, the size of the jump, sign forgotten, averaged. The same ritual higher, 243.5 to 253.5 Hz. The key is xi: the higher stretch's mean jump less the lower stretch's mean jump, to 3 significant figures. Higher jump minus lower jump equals -0.119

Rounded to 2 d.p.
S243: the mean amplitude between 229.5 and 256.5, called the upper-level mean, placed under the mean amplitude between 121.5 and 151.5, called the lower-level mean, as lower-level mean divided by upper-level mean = 1.09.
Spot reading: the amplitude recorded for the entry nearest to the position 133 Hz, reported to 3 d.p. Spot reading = 5.684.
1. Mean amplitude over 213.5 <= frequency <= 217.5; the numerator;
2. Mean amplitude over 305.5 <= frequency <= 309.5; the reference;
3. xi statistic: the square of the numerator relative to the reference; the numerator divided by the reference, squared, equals 1.07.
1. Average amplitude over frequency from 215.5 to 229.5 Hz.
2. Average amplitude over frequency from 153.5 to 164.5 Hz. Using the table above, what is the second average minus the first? 0.2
